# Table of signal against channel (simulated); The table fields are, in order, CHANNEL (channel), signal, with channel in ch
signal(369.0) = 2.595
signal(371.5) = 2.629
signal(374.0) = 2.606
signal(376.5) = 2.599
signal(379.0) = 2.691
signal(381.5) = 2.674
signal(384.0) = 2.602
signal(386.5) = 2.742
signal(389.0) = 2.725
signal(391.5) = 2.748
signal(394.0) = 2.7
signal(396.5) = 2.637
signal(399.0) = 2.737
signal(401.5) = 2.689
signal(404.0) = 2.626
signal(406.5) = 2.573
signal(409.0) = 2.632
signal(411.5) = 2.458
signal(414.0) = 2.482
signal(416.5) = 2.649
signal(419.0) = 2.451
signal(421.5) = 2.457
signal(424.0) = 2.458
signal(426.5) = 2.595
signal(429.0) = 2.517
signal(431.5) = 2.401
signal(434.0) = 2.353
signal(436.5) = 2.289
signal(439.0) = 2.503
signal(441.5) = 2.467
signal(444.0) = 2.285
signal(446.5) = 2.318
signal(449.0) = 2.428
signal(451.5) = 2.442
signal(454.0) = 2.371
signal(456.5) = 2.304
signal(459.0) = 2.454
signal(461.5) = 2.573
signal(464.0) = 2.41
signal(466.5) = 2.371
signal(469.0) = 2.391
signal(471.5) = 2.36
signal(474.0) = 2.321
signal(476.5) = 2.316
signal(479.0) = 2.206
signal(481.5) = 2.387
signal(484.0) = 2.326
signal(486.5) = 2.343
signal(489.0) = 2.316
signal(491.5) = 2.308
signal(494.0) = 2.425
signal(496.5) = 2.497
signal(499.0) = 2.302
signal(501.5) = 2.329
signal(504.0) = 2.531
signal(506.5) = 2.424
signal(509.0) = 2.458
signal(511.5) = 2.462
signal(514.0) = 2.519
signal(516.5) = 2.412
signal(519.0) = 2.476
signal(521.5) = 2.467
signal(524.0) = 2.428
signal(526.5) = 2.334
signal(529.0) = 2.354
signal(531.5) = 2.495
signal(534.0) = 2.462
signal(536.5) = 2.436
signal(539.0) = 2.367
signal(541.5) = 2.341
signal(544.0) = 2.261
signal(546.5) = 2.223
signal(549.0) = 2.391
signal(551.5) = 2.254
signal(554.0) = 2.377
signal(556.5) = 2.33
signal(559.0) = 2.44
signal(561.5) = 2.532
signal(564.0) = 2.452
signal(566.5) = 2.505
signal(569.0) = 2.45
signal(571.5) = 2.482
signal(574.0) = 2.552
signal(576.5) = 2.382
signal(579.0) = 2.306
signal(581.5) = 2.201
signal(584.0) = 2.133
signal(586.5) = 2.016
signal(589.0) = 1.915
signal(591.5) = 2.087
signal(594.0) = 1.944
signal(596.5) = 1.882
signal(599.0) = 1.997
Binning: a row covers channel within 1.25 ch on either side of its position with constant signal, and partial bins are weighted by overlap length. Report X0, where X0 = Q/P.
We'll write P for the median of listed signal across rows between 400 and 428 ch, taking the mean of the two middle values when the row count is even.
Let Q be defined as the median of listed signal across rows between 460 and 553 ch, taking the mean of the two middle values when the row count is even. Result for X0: 0.93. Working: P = 2.57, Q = 2.39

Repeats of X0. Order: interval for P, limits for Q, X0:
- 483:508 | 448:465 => 1.04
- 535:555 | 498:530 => 1.03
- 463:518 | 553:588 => 1.01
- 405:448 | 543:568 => 0.97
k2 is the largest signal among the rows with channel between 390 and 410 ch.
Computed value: 2.748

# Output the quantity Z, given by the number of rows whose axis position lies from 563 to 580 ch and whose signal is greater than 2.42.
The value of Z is 5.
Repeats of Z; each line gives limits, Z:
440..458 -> 3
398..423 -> 10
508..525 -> 6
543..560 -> 1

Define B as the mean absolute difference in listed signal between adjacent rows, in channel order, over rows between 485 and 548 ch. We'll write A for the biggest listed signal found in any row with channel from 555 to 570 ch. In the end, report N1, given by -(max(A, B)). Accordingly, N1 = -2.53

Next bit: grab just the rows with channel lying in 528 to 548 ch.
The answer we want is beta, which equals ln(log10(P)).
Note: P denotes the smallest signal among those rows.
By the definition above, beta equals -1.06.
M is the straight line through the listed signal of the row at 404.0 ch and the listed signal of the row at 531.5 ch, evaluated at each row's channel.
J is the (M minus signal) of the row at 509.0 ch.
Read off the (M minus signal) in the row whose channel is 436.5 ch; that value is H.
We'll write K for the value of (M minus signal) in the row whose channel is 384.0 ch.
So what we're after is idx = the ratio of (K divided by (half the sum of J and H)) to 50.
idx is 0.005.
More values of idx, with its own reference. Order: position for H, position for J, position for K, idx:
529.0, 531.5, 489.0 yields 0.062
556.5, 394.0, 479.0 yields 0.181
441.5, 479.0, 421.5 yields 0.013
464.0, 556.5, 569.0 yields 0.001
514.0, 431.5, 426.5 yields 0.002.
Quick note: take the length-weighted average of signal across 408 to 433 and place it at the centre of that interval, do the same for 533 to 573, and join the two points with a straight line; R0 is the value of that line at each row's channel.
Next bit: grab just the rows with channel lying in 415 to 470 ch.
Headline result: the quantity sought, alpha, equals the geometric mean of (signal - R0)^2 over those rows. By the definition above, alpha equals 0.005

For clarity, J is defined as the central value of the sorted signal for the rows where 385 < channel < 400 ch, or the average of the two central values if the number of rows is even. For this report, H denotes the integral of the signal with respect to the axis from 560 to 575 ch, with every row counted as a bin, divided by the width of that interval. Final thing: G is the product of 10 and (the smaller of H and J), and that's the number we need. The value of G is 24.9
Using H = 2.49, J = 2.73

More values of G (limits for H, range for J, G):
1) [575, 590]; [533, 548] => 21.7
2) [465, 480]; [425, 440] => 23.3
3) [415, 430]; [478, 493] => 23.2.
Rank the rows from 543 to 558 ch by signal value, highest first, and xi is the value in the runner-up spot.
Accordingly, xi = 2.377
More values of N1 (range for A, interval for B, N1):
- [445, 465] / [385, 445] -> -2.57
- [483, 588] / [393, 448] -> -2.55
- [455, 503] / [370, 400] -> -2.57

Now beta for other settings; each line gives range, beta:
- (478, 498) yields -1.07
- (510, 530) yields -1.00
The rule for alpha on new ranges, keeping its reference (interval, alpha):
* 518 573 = 0.003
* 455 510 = 0.006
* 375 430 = 0.008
